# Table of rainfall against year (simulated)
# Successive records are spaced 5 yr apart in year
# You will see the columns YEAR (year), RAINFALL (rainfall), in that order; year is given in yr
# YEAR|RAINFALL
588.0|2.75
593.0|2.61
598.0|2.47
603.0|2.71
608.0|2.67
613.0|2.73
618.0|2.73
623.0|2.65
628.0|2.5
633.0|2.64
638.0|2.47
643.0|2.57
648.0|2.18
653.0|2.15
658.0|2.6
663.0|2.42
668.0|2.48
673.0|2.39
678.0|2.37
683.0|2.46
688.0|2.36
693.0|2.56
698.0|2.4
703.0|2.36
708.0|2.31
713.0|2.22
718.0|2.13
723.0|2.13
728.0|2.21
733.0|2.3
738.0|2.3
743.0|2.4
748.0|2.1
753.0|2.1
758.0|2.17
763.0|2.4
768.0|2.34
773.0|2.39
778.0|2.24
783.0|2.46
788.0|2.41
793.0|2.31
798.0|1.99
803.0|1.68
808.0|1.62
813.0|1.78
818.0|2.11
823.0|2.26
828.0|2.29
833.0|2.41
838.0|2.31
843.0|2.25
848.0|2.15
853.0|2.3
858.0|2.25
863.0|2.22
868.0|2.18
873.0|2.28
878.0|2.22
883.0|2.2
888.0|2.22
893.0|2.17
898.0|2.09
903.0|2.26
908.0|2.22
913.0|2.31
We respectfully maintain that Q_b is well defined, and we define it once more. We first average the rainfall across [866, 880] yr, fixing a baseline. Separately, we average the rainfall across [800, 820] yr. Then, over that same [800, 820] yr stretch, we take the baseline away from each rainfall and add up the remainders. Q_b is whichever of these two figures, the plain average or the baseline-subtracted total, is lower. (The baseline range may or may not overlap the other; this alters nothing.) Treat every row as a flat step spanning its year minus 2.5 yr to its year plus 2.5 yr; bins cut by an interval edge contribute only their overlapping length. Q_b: -1.72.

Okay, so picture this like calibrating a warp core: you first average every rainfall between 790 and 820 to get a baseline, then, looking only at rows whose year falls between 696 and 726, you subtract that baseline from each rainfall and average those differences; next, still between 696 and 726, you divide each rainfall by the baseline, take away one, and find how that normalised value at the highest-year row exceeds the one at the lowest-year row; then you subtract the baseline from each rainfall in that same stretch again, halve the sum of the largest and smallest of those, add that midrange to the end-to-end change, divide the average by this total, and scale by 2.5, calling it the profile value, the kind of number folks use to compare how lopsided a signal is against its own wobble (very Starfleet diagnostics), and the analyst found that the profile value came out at 4.1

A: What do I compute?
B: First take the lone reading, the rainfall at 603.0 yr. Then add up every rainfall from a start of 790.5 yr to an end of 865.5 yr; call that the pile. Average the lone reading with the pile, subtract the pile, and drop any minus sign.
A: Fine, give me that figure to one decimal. 14.6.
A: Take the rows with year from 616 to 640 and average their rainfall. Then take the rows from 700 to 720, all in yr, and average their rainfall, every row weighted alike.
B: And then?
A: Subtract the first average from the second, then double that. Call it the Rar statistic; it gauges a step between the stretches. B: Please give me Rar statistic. -0.7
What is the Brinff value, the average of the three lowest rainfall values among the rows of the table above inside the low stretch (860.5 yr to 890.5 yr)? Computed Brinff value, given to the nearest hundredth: 2.20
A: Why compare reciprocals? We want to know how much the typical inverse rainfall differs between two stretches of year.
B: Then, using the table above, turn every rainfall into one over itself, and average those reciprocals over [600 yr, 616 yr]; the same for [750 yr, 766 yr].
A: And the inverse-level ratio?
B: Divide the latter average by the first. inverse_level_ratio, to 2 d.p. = 1.22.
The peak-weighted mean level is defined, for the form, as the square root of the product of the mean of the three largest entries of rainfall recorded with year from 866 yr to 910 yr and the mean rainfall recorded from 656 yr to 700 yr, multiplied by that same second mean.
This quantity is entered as 5.75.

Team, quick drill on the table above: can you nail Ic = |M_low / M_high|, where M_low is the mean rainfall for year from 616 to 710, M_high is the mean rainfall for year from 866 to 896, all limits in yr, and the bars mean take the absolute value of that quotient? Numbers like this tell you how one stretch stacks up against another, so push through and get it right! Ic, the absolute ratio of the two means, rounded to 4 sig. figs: 1.109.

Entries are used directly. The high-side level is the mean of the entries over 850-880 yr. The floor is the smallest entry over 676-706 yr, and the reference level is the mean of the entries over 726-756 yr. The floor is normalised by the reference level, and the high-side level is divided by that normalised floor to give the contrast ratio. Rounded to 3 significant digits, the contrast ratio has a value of 2.12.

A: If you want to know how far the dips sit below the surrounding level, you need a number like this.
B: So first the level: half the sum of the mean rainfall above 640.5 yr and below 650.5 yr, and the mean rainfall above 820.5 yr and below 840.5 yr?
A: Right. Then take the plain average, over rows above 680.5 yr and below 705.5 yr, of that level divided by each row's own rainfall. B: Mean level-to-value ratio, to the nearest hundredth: 0.97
